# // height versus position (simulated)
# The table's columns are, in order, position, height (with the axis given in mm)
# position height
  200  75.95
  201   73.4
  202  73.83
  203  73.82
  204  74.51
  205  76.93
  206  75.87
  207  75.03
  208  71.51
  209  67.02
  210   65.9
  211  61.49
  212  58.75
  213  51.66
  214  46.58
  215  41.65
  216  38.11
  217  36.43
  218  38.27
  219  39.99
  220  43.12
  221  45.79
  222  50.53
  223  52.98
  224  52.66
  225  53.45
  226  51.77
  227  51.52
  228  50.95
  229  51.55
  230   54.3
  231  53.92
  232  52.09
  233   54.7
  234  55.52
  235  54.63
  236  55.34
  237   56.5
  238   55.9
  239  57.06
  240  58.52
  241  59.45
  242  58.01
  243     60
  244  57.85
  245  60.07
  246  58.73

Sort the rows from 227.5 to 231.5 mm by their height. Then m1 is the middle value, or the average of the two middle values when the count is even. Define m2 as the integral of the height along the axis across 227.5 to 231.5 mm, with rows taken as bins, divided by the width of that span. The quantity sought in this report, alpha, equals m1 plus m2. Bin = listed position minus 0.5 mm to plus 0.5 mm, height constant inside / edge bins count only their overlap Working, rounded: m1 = 53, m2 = 53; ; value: 105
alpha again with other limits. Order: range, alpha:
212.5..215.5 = 93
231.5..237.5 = 110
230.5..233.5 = 107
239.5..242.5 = 117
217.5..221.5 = 83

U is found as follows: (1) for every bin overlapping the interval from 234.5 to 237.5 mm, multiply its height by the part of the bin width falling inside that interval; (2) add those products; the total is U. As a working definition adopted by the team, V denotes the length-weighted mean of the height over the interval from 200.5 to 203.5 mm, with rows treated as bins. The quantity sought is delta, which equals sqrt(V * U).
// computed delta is 111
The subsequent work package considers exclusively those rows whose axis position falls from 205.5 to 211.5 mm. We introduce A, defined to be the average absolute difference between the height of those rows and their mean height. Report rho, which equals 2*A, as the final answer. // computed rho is 9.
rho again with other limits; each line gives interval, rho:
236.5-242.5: 2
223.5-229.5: 1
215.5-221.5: 6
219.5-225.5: 7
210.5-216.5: 15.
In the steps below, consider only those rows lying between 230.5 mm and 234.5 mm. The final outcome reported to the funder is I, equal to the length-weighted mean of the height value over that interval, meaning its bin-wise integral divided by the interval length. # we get 54.1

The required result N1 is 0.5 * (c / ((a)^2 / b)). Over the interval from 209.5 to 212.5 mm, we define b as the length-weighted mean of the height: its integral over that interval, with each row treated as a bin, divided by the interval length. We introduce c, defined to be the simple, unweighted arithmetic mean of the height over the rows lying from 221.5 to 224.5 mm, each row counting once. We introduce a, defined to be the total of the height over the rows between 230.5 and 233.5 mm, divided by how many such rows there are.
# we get 0.6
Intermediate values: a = 54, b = 62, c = 52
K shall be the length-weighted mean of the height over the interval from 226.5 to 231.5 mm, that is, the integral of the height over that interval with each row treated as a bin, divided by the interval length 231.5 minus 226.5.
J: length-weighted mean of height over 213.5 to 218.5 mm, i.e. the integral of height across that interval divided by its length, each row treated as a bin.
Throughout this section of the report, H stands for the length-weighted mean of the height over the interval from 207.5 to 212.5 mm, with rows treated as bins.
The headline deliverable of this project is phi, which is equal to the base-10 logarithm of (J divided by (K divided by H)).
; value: 1.70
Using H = 65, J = 40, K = 52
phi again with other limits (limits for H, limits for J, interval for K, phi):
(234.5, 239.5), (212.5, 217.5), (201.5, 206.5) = 1.50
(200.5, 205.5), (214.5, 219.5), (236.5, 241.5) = 1.70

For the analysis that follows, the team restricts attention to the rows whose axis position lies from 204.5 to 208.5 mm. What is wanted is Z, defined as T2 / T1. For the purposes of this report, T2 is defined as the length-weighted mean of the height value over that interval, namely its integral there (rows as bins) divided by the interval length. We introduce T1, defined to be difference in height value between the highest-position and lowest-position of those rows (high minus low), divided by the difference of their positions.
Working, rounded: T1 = -1.8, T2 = 75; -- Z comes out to -41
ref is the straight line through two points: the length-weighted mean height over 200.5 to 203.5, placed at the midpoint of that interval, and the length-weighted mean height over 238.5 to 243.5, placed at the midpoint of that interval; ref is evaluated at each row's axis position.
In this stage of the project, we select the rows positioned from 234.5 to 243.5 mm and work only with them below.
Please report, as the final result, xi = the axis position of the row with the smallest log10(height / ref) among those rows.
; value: 235 mm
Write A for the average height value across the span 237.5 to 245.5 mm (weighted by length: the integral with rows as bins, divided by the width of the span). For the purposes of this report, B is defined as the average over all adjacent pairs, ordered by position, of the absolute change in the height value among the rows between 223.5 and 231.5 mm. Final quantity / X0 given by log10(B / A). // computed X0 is -1.76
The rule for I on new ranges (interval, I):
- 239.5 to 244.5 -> 58.8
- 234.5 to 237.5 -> 55.5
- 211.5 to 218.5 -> 44.5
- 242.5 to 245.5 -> 59.3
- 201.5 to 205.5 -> 74.8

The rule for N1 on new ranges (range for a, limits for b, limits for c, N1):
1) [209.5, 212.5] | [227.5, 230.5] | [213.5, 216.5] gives 0.3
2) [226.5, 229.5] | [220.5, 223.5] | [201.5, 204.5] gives 0.7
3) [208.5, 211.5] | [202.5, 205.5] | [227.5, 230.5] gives 0.5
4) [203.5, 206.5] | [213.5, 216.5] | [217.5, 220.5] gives 0.1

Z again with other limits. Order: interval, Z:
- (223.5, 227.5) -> -138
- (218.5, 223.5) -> 14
